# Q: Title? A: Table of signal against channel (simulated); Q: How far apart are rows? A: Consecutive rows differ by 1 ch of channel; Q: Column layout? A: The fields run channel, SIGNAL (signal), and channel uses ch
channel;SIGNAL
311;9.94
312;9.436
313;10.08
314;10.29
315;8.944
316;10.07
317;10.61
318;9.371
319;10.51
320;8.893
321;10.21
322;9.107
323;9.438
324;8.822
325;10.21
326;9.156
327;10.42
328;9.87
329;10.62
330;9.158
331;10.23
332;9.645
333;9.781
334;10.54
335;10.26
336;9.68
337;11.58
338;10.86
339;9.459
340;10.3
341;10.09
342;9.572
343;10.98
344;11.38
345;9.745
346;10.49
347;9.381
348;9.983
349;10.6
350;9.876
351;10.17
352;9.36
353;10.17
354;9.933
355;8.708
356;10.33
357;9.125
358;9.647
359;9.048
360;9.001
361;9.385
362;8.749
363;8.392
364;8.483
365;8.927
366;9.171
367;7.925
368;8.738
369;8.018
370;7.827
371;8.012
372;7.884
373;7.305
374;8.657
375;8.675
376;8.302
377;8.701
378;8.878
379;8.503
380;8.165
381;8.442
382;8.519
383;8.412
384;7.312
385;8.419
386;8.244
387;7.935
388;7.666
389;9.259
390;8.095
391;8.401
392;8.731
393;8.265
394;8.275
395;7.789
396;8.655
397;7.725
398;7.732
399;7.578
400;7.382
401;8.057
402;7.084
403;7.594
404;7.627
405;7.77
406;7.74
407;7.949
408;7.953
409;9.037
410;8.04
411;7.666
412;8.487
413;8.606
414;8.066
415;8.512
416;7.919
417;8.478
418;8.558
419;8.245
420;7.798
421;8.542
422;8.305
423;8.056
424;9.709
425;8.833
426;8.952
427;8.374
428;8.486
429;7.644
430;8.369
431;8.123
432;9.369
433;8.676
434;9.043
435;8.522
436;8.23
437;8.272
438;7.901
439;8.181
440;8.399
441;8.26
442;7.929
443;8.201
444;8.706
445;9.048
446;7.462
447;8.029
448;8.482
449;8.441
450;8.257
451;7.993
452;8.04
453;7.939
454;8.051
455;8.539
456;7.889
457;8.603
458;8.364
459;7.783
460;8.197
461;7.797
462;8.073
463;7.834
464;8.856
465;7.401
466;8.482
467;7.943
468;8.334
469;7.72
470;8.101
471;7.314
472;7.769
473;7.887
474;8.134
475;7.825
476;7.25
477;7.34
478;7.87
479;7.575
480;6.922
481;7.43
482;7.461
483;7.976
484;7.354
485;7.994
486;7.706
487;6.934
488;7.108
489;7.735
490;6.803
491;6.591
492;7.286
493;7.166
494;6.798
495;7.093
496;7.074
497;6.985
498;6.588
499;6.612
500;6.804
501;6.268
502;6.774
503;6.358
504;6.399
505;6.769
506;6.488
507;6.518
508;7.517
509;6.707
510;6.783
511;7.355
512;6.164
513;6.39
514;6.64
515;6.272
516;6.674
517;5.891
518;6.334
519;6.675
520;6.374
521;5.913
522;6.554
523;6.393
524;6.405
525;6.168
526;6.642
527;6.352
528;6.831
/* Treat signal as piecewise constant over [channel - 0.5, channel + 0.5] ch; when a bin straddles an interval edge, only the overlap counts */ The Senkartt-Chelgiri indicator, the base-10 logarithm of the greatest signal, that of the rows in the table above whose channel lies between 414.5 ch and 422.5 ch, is 0.93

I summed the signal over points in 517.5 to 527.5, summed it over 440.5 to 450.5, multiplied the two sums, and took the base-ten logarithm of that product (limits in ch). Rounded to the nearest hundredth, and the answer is 3.72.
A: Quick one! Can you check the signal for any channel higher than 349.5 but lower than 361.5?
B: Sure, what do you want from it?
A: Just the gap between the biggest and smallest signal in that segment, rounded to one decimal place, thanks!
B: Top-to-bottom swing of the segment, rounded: 1.6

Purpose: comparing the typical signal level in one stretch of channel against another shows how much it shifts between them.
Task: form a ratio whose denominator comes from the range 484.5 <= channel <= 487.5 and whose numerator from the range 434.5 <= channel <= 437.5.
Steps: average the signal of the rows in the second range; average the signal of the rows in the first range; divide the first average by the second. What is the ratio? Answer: 1.11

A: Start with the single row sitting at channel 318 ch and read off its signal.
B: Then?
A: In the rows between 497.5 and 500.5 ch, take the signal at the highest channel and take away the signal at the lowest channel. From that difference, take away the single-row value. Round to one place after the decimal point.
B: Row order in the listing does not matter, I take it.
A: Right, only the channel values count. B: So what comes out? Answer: -9.2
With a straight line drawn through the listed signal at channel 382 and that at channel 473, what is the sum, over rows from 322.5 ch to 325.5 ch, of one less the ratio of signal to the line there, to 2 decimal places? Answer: -0.19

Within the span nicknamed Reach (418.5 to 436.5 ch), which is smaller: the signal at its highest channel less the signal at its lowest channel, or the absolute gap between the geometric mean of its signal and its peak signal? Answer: 0.0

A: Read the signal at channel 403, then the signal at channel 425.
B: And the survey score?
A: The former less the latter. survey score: -1.2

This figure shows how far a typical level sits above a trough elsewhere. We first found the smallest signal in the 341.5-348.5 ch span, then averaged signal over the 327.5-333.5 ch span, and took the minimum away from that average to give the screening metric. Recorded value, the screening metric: 0.5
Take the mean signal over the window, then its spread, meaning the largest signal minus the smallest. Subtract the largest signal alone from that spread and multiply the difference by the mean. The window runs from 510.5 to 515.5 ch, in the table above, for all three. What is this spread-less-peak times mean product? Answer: -40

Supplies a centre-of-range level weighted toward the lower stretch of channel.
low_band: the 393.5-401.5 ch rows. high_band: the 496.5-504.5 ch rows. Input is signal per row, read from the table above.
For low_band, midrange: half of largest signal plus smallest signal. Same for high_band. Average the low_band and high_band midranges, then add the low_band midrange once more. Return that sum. 15.3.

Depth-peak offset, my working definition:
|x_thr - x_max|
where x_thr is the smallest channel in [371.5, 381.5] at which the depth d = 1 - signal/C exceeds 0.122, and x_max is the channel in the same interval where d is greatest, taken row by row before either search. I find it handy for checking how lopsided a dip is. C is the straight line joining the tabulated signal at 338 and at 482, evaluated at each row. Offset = 1 ch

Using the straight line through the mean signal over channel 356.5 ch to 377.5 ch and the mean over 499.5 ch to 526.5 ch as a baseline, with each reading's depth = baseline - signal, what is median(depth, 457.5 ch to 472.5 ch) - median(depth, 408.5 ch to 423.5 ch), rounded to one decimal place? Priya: -0.3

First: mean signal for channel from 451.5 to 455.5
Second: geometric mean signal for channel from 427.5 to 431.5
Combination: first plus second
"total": 16.3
